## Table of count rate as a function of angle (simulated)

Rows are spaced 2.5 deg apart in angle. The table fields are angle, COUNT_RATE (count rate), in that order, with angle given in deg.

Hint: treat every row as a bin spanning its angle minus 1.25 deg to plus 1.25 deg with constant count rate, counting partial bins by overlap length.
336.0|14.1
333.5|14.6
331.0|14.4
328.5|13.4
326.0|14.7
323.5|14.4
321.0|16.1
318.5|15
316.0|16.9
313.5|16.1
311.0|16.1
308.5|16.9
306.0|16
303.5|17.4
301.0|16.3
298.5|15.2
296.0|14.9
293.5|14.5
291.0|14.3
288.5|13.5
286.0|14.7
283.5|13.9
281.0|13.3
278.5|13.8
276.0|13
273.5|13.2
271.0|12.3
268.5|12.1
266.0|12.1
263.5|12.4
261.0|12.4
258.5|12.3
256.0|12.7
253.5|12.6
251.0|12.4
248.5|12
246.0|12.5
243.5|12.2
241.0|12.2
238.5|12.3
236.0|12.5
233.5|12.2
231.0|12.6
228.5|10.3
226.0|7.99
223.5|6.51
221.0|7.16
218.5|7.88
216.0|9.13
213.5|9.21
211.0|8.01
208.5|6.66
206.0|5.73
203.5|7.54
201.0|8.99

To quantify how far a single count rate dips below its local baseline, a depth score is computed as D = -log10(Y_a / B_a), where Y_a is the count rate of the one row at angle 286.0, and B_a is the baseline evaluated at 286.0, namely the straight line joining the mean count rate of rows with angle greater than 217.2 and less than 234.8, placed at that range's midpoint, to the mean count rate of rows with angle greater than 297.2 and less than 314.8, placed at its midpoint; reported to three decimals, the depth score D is -0.005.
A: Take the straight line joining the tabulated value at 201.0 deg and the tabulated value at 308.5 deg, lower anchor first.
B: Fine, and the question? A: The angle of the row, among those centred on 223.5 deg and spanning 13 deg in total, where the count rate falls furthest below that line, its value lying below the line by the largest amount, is 223.5 deg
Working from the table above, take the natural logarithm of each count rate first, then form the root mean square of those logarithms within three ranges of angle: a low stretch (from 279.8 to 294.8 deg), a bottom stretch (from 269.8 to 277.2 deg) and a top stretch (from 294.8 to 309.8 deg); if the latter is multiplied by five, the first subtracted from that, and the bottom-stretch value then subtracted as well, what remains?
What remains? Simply 8.7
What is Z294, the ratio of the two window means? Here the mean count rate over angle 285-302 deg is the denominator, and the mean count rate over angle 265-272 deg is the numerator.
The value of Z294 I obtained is 0.82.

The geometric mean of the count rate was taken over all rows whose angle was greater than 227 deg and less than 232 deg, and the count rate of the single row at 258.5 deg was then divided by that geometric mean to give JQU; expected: 1.08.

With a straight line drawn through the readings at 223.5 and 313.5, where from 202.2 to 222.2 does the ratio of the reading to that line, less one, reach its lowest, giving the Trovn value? 221.0 deg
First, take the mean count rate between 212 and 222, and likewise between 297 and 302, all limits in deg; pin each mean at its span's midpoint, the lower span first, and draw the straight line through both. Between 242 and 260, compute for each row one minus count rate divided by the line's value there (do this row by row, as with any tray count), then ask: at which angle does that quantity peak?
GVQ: 258.5 deg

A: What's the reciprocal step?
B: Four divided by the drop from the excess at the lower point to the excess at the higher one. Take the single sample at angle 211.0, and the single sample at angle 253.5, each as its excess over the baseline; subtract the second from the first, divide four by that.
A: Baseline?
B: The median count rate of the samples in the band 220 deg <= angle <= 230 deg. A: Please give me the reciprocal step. -0.9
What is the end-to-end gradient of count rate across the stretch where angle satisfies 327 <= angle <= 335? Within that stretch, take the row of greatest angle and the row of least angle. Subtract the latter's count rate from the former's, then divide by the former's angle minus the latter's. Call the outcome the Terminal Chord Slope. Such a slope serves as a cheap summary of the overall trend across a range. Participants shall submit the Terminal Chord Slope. 0.24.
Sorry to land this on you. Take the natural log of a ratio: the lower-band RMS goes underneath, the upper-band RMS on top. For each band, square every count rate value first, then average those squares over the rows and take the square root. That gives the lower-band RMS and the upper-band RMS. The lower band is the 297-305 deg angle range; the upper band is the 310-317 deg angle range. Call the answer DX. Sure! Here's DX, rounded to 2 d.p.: 0.00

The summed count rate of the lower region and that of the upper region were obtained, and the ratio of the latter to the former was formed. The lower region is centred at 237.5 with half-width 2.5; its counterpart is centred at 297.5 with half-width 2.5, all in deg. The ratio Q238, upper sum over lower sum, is 1.21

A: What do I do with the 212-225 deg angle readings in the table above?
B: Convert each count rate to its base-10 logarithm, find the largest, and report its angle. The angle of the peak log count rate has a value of 213.5 deg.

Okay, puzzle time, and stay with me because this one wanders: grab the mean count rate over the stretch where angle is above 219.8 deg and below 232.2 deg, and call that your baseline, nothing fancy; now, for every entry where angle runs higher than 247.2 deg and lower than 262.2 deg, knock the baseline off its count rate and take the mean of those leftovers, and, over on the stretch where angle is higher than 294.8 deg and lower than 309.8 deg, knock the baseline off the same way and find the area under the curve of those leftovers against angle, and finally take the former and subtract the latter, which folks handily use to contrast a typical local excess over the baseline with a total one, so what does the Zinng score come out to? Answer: -105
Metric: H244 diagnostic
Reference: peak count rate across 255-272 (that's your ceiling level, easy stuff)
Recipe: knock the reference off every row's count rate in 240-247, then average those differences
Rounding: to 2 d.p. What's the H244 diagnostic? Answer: -0.40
